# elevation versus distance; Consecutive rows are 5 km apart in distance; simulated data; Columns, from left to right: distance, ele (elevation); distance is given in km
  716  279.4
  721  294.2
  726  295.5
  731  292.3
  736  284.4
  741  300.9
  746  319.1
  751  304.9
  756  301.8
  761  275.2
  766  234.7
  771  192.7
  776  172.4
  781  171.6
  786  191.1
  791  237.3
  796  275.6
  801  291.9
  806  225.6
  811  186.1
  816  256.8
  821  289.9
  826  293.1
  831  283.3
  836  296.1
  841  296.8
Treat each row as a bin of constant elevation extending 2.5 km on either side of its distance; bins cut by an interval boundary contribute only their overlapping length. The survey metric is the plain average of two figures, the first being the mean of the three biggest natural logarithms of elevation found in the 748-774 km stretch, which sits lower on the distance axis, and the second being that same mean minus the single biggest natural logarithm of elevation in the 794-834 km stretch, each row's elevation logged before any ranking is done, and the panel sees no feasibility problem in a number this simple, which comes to 2.842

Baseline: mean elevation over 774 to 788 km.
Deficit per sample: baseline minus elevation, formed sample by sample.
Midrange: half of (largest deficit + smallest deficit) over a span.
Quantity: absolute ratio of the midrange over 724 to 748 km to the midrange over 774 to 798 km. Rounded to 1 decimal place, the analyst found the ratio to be 2.7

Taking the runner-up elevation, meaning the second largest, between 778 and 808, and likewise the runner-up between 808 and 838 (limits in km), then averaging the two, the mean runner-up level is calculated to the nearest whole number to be 284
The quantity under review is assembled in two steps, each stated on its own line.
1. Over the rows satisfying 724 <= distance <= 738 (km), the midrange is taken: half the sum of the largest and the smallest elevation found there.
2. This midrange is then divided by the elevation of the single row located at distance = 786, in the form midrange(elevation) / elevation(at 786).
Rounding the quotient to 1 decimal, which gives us 1.5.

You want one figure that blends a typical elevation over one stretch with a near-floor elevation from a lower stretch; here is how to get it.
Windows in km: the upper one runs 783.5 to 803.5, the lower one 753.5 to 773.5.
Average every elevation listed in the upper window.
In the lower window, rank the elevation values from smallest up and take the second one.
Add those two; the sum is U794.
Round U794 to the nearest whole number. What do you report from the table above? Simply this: 484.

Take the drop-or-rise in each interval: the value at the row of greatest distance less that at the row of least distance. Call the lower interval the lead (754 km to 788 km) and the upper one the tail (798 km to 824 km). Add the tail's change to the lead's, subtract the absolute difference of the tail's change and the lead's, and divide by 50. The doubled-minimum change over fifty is -4.4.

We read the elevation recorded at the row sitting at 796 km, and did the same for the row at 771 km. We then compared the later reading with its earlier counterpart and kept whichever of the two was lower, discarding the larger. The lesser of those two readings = 193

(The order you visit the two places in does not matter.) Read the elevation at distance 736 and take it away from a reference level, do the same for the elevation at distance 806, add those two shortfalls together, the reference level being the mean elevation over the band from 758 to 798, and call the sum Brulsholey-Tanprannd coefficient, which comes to -72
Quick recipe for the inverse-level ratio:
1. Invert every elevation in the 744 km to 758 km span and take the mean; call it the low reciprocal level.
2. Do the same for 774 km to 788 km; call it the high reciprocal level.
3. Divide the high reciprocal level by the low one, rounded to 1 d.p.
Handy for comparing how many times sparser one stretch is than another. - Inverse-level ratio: 1.7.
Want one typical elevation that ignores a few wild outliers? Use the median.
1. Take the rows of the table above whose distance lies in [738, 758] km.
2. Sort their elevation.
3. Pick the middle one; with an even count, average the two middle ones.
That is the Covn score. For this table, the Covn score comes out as 303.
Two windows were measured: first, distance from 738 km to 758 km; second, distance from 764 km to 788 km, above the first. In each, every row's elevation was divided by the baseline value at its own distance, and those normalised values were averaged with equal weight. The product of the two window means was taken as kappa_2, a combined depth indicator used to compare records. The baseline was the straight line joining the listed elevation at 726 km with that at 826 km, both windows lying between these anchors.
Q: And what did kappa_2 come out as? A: 0.68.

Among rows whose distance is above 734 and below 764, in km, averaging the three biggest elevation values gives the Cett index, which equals 309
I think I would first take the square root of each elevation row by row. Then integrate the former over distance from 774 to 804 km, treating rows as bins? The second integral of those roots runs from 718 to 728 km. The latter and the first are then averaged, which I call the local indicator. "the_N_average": 309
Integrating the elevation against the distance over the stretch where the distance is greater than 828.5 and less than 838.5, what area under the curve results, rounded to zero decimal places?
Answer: 2897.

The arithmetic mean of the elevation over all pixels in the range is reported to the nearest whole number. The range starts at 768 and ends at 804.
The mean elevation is 219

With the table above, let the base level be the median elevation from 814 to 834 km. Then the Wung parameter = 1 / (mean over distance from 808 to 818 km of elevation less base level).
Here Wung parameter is -0.015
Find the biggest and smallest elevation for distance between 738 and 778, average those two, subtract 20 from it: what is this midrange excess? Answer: 226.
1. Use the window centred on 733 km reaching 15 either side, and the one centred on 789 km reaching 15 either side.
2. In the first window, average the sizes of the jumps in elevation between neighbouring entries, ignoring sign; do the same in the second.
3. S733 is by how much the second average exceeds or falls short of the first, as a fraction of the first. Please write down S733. 1.6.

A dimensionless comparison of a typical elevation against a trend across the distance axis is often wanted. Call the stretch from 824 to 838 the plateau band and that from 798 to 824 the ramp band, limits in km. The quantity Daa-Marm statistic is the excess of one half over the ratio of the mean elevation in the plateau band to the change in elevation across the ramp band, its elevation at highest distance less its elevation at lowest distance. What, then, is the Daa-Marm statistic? 146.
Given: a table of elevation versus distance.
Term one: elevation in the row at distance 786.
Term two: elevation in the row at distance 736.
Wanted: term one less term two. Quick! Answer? -93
